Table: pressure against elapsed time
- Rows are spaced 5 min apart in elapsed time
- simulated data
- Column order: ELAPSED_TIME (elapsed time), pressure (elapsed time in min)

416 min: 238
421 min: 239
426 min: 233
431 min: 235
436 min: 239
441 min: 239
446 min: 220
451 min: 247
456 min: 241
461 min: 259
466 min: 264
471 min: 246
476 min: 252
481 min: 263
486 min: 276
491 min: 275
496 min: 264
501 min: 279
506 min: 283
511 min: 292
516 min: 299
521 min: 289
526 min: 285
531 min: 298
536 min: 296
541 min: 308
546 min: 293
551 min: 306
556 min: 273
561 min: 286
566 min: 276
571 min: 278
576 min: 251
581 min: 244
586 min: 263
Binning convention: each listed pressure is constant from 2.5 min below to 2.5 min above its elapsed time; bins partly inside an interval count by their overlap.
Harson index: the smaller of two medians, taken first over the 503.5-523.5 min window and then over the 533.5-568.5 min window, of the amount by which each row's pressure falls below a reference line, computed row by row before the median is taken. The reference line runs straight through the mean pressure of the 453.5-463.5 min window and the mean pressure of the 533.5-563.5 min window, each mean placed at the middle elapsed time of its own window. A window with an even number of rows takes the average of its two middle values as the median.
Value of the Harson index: -13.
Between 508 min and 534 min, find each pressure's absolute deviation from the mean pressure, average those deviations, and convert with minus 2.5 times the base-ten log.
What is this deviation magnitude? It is -1.68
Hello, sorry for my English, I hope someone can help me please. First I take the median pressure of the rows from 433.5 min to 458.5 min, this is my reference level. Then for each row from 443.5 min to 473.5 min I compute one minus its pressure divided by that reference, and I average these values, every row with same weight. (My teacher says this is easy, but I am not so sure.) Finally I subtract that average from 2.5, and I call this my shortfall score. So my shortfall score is 2.53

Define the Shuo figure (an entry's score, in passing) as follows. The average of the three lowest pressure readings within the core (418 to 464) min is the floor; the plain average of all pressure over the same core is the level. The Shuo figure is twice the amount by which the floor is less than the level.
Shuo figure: 20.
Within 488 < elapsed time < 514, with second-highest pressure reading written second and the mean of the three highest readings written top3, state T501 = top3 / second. 1.006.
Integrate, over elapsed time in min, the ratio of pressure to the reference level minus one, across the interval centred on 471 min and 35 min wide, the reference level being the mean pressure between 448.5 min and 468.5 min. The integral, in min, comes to 1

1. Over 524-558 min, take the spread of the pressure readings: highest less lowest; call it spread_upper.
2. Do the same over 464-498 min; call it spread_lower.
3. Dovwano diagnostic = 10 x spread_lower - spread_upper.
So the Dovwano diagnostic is 265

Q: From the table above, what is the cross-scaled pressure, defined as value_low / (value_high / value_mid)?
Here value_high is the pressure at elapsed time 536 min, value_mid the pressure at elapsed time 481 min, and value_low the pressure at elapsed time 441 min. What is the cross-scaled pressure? 212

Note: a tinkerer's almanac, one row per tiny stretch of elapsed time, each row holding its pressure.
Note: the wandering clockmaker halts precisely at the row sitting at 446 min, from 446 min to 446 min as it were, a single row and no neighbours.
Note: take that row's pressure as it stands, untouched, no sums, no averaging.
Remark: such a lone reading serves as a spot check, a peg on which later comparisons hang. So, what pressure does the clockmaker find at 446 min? 220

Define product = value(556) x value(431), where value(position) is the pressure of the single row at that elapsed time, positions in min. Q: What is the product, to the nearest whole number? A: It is 64155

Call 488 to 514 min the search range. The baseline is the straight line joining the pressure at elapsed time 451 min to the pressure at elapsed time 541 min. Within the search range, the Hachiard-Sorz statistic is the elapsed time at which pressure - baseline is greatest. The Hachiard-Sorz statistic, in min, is 511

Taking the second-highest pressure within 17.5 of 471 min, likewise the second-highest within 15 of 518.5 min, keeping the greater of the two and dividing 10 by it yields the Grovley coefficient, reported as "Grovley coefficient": 0.0336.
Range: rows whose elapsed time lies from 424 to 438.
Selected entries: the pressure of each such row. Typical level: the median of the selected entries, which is 235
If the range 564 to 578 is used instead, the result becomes 276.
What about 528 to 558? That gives 297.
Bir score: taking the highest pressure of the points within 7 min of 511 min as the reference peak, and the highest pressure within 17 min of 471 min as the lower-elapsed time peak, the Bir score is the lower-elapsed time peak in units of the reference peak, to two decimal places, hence 0.92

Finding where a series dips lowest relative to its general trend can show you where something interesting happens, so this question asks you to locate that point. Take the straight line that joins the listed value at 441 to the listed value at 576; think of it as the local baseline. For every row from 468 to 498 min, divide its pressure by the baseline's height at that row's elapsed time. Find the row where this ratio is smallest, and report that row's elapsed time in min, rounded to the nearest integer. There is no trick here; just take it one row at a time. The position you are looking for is 471 min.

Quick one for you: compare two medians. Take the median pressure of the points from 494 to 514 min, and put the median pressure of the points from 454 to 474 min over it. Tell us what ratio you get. 0.899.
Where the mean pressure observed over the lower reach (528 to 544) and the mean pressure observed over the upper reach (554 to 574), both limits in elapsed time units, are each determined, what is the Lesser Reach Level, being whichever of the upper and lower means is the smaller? 278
